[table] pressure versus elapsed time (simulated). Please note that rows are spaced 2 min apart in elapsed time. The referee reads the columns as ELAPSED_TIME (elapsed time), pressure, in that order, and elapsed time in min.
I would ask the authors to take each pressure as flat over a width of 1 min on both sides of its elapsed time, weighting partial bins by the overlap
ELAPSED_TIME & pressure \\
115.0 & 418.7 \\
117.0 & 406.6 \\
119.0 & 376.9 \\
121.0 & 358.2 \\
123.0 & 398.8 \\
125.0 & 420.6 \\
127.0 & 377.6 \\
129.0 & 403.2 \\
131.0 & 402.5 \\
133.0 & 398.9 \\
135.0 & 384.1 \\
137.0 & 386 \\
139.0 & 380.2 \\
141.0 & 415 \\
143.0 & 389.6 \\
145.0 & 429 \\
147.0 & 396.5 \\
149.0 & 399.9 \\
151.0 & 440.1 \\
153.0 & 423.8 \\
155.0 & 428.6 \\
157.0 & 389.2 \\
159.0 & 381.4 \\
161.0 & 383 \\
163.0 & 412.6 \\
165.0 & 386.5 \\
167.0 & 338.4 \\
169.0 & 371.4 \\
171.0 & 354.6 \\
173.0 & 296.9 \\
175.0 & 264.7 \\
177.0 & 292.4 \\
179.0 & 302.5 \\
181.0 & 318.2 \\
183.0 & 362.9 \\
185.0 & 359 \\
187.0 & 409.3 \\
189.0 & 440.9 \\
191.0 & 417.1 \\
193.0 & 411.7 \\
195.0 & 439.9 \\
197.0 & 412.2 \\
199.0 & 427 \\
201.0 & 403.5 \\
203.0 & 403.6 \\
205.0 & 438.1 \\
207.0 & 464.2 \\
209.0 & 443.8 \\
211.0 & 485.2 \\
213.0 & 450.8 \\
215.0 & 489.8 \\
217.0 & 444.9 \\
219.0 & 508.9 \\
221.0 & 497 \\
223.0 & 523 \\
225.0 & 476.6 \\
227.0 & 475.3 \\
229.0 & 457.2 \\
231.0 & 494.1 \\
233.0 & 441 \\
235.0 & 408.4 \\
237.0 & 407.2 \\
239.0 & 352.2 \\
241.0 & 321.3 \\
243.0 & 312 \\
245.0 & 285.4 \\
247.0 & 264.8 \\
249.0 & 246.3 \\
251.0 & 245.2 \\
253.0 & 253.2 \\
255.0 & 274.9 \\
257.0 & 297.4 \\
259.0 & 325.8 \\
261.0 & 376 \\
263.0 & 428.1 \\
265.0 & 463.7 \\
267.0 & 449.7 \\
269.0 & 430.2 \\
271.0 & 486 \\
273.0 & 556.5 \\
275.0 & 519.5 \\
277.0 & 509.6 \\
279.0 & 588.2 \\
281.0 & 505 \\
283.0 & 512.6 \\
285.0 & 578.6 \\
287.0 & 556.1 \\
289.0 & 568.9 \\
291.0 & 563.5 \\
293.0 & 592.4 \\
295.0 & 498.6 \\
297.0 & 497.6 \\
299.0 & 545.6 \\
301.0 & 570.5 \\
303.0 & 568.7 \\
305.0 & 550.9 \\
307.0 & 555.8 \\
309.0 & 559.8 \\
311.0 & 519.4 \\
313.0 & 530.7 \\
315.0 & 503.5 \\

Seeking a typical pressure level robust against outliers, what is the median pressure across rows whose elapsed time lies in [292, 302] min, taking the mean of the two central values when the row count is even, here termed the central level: 546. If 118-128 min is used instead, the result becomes 378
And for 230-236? 441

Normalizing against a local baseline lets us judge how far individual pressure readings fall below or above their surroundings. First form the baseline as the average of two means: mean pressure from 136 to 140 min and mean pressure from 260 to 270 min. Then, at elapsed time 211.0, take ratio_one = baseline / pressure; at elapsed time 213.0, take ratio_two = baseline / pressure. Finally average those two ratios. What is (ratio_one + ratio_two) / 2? 0.87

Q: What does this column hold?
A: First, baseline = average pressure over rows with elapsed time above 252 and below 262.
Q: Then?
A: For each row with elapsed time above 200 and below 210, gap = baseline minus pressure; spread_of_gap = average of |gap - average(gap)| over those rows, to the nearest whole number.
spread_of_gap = 22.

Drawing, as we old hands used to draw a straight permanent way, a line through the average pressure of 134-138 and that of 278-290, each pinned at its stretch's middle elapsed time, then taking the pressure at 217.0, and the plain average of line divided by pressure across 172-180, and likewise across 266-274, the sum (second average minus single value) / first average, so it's -298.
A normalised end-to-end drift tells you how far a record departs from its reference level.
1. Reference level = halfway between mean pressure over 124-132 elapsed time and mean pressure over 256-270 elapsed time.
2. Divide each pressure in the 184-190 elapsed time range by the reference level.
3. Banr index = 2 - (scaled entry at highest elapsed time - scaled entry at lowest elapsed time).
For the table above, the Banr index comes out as 1.79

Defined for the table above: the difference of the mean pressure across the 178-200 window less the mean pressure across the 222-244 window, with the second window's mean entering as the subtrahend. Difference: -33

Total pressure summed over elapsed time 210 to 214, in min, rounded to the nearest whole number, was 936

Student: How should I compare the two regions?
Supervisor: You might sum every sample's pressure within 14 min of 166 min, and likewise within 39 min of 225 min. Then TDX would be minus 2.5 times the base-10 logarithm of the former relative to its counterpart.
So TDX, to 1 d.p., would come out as 1.2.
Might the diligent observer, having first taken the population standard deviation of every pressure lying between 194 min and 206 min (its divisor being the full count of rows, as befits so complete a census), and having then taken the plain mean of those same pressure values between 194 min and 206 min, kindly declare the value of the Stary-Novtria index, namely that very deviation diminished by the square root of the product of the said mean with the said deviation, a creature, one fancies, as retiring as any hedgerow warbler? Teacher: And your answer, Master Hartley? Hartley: -65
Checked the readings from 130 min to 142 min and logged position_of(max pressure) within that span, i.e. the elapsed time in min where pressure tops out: 141.0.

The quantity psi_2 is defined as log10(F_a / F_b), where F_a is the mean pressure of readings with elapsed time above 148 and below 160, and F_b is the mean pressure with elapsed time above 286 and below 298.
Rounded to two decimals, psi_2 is -0.12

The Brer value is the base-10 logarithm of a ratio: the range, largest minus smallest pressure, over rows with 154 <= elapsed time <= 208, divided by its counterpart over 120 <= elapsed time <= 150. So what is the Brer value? 0.4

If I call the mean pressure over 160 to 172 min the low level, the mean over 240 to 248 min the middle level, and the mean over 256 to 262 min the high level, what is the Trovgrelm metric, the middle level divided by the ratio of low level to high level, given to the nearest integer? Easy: 263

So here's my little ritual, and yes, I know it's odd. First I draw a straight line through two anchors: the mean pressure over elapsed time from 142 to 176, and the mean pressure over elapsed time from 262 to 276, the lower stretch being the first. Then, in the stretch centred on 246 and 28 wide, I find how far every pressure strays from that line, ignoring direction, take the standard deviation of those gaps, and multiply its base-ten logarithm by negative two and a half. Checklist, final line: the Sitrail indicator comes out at -4.6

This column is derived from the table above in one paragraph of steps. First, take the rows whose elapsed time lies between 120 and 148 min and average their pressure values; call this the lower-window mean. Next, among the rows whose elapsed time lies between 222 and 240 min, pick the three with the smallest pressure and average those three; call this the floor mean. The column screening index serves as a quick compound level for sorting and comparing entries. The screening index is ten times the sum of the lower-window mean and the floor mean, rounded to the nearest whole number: 7850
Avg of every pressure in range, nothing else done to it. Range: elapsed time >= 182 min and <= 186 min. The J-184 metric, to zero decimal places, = 361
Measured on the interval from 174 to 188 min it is 330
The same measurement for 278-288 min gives 548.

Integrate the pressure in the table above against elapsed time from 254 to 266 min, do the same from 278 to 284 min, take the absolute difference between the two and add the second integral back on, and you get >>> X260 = 4332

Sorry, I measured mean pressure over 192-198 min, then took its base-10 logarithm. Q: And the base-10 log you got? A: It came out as 2.62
